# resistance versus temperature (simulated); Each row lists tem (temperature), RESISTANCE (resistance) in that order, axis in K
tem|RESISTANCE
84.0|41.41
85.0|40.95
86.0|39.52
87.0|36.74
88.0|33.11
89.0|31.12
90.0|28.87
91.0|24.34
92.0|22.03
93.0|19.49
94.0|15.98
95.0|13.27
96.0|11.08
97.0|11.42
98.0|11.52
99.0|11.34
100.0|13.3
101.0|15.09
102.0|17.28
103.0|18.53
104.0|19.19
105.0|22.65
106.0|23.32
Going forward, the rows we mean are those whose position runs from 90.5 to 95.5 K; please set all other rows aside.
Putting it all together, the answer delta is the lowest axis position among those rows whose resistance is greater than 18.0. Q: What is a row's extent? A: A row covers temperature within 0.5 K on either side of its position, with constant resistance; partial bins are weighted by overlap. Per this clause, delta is 91.0 K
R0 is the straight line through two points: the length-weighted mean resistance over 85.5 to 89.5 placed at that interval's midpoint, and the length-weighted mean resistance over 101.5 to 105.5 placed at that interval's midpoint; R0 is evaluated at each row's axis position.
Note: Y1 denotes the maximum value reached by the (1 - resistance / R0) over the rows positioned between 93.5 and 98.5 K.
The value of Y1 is 0.6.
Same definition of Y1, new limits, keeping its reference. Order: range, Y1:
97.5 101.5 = 0.5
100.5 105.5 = 0.3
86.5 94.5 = 0.4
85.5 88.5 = 0.0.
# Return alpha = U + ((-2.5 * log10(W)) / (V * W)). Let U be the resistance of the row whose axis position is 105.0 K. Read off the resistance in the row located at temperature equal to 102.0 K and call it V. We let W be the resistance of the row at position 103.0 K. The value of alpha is 23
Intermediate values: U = 22.65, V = 17.28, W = 18.53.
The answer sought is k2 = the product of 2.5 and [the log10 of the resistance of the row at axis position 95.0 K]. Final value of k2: 2.8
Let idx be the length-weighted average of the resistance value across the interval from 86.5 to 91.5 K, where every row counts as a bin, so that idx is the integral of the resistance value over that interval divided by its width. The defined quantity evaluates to 31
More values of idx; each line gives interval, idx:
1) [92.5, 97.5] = 14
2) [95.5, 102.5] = 13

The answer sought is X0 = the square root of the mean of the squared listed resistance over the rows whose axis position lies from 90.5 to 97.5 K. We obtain 17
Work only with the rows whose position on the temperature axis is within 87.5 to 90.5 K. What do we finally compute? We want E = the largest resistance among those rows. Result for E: 33.11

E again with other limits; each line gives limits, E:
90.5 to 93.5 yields 24.34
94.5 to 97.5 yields 13.27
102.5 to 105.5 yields 22.65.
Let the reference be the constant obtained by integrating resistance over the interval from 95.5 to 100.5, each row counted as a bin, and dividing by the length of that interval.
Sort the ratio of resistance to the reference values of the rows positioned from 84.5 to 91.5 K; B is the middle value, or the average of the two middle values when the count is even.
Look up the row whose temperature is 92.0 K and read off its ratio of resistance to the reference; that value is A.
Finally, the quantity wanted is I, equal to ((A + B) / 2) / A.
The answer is 1.25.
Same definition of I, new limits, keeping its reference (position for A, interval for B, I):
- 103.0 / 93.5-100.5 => 0.81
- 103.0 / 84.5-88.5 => 1.53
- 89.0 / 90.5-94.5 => 0.83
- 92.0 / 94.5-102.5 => 0.78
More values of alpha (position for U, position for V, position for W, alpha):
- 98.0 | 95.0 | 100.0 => 12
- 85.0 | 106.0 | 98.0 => 41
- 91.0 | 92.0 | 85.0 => 24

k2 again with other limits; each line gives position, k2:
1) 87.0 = 3.9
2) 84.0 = 4.0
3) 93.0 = 3.2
